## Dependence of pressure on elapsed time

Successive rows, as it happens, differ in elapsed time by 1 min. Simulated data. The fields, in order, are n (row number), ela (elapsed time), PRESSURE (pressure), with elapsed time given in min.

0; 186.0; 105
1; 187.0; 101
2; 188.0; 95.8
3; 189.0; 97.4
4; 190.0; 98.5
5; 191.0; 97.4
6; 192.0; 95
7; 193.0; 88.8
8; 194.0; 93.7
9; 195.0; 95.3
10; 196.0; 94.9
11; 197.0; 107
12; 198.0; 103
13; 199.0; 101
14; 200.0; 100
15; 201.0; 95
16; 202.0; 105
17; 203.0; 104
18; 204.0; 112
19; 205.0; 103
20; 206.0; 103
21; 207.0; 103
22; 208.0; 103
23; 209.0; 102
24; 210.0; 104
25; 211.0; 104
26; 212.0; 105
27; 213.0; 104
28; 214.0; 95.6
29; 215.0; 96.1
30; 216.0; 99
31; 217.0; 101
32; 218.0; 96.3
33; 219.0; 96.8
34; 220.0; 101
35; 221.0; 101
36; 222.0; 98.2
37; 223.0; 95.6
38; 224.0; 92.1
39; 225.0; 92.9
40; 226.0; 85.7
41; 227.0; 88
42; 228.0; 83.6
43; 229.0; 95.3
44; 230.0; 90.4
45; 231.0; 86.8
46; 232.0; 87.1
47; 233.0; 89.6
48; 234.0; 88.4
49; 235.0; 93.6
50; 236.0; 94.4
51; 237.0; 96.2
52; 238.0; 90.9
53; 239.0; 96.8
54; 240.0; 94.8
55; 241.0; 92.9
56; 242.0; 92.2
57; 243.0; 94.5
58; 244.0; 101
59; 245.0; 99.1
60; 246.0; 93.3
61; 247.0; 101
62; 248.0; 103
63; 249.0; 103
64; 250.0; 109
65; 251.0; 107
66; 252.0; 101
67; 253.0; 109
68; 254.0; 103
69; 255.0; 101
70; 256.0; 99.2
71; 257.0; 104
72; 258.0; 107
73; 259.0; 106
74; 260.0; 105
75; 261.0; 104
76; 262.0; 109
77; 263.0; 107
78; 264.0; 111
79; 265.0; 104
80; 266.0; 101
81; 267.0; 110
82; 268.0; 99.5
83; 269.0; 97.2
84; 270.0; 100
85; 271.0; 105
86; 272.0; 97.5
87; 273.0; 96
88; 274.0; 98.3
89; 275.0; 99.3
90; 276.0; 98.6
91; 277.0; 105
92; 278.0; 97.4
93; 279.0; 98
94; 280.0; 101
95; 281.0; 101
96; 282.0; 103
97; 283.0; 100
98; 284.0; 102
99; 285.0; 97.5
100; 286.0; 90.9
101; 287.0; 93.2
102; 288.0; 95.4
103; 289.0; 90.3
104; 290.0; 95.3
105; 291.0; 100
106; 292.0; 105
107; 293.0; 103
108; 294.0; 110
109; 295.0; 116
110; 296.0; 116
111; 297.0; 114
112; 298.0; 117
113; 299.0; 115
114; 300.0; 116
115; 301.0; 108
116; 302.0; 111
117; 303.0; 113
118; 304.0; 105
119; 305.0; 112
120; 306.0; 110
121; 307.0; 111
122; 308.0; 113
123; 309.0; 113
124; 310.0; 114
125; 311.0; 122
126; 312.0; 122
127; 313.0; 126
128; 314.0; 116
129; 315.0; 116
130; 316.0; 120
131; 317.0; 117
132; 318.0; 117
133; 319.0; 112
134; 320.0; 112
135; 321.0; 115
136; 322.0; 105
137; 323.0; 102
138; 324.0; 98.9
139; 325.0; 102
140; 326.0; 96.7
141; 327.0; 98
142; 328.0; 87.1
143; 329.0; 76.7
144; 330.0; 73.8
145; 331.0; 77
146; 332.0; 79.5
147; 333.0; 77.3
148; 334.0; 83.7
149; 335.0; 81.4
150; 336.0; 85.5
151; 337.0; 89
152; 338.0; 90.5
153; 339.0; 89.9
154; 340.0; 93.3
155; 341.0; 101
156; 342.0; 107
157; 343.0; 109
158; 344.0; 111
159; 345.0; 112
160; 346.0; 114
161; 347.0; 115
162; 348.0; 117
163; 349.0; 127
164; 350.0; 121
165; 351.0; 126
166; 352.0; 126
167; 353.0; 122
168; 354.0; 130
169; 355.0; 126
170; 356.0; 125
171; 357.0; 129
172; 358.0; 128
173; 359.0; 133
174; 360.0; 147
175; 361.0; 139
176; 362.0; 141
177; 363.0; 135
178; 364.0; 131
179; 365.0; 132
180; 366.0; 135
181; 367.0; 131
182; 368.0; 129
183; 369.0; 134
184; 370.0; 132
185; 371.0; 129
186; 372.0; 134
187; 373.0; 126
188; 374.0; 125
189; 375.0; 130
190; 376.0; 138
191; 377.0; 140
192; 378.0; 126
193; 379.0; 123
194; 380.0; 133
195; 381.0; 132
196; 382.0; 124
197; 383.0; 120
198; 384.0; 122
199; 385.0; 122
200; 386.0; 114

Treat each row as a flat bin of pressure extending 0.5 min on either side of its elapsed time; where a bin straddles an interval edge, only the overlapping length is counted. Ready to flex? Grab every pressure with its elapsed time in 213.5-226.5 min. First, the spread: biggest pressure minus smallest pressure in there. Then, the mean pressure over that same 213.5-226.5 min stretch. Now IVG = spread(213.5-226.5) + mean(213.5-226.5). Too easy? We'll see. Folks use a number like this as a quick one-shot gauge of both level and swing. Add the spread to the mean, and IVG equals 112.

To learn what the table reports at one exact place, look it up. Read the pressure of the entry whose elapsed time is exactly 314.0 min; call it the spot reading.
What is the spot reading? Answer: 116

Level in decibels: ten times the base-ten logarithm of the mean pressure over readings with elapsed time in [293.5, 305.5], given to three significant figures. 20.5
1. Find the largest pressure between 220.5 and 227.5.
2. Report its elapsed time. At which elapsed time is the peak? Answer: 221.0 min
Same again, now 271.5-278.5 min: 277.0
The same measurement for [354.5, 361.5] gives 360.0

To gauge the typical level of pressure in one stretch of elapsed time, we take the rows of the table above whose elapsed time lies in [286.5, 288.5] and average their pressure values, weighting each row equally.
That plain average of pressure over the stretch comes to 94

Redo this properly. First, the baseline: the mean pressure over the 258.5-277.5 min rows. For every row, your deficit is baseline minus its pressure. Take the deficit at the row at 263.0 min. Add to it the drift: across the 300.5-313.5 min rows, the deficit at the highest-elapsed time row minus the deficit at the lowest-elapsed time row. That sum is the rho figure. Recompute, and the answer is -22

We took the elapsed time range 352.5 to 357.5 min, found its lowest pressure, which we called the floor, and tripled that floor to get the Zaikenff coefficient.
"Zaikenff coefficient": 366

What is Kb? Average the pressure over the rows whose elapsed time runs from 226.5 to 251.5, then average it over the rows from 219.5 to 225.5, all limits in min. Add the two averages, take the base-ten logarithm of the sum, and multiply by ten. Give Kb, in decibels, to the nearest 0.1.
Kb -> 22.8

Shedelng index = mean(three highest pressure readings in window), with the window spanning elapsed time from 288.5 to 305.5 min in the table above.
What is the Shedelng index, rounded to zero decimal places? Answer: 116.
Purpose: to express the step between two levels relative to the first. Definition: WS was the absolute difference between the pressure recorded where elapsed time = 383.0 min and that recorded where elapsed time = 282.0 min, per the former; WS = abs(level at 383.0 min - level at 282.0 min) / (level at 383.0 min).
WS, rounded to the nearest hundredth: 0.14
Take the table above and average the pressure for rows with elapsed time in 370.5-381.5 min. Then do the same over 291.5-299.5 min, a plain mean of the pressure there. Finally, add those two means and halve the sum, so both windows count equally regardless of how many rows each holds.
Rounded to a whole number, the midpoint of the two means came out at 121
